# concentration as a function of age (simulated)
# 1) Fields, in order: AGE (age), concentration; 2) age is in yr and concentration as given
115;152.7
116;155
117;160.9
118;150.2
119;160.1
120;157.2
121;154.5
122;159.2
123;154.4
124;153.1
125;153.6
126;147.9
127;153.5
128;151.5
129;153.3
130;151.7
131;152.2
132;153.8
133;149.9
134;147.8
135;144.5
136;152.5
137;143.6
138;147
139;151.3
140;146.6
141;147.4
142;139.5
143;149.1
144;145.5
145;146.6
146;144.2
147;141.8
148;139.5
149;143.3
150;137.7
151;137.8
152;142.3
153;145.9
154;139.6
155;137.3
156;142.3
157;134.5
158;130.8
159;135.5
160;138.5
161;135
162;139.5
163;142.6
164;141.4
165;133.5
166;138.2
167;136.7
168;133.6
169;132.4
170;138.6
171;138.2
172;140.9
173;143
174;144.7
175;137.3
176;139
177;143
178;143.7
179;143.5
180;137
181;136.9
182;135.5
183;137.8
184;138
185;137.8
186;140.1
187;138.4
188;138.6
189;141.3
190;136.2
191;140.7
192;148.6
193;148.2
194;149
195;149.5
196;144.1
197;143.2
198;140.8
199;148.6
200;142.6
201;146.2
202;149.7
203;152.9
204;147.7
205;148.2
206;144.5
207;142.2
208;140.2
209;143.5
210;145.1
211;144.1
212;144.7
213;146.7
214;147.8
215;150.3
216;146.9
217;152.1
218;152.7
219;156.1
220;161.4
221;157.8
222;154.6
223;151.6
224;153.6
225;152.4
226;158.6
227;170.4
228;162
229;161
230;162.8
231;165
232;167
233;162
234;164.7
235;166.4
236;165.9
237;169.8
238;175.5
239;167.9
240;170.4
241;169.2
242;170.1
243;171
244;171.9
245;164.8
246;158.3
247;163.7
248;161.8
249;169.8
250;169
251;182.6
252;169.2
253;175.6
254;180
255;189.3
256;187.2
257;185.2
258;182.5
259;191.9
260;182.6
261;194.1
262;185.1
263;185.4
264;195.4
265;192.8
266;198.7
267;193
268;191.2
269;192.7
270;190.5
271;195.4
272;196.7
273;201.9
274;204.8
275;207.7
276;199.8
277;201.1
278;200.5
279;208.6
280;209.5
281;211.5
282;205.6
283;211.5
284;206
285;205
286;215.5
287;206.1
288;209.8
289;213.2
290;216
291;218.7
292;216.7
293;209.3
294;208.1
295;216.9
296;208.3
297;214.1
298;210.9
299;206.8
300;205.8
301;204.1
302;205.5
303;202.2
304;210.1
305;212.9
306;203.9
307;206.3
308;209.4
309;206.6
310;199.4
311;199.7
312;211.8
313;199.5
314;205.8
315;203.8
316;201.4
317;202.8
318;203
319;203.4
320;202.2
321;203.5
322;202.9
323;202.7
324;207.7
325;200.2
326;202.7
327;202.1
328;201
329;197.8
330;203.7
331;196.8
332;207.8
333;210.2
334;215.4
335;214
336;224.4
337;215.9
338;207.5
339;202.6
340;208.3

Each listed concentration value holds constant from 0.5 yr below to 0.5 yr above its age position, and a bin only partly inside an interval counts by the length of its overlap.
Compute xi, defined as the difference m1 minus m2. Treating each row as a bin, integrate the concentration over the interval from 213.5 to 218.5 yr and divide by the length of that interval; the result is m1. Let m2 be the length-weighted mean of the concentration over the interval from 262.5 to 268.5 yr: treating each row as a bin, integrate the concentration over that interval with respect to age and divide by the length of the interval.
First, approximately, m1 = 150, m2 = 193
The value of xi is -43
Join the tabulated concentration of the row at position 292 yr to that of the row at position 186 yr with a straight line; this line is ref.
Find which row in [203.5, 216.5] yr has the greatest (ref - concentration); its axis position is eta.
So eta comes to 208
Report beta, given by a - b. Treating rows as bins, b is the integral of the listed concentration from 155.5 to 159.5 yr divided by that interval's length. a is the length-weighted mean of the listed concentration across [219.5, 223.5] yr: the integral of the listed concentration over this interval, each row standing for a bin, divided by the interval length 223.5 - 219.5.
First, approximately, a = 156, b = 136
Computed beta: 21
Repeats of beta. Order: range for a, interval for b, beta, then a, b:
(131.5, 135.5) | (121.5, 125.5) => -6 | 149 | 155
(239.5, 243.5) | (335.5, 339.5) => -42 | 170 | 213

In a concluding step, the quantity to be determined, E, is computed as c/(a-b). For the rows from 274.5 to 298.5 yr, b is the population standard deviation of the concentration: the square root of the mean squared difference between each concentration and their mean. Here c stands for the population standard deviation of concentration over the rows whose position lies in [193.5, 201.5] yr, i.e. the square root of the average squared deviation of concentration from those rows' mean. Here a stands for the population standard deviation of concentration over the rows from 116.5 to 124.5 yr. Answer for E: -2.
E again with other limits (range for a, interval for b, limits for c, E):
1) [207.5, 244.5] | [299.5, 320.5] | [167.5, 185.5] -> 1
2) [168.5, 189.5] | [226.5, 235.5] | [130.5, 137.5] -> 25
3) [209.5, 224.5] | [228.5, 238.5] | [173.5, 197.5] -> 4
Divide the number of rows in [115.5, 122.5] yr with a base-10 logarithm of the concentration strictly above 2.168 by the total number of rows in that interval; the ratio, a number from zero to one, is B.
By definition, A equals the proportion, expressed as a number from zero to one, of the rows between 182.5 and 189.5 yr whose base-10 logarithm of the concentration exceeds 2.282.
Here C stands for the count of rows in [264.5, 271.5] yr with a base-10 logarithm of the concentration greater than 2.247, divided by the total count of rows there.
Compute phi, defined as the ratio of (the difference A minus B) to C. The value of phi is -1.0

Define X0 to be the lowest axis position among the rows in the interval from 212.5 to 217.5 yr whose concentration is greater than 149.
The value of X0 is 215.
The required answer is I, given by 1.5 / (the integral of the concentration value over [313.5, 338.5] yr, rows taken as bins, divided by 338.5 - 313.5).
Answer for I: 0.0073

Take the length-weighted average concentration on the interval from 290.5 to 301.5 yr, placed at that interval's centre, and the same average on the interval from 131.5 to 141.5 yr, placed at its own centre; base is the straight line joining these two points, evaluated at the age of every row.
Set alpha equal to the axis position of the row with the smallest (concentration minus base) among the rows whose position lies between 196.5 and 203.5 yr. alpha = 198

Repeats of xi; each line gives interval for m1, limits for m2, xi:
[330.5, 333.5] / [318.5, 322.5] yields 2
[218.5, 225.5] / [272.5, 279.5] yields -48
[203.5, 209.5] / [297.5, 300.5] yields -63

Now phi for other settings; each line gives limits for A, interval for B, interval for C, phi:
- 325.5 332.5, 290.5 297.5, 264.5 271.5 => 0.0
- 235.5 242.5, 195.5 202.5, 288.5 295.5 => -0.3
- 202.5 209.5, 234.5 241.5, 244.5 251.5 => -7.0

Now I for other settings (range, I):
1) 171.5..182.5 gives 0.0107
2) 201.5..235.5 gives 0.0098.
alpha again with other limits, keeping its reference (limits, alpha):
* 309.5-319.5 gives 313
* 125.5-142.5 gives 142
